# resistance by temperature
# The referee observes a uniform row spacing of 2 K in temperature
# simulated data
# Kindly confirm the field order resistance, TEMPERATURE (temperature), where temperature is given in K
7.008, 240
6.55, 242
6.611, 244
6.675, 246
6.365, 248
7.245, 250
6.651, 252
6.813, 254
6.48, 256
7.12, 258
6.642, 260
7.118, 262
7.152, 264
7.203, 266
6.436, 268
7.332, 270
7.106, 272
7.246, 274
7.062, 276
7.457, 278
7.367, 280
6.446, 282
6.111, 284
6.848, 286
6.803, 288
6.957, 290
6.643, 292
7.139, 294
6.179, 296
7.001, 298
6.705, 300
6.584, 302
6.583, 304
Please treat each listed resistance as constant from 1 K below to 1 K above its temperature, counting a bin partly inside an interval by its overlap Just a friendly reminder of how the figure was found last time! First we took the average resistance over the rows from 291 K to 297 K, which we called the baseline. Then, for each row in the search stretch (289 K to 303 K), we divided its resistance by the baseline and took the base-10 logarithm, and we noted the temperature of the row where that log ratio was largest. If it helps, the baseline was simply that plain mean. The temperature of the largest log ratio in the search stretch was 294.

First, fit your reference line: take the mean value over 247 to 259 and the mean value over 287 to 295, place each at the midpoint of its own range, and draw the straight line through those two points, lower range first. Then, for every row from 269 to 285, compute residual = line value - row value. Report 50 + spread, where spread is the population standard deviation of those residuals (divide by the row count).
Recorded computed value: 50.5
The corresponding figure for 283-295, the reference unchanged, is 50.3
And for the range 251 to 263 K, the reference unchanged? 50.2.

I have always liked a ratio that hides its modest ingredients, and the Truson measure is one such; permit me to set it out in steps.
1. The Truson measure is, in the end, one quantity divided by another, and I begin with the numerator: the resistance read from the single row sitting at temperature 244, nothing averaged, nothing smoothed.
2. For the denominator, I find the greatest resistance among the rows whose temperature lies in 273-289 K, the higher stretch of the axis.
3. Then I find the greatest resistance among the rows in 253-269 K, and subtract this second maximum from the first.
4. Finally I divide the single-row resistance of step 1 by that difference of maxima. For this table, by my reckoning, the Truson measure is 26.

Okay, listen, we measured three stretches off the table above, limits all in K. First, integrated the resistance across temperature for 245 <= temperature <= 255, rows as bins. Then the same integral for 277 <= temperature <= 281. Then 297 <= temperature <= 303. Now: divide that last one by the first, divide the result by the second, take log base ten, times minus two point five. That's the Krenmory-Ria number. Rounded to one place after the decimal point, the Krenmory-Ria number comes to 4.2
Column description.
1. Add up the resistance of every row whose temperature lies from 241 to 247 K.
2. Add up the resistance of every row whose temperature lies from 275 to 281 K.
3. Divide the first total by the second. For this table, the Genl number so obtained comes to 0.91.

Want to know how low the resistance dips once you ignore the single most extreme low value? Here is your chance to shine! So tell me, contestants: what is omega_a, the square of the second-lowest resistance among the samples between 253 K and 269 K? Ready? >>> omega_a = 42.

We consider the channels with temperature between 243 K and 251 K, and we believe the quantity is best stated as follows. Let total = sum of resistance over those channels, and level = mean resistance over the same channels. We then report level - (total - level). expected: -13.4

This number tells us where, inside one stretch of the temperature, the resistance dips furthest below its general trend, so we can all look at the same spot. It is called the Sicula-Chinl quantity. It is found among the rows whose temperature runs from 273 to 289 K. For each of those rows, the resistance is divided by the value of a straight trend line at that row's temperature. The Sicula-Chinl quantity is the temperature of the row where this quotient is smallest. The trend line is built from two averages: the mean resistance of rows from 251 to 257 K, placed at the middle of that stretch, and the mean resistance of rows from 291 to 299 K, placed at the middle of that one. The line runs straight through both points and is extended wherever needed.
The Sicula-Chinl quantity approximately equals 284 K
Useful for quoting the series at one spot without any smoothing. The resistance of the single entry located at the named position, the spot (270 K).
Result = 7.332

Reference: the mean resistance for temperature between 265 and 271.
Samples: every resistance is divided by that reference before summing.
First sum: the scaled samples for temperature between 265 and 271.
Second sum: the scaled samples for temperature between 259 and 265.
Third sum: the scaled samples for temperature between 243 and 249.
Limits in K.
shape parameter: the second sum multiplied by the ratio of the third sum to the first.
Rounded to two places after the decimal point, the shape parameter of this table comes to 2.80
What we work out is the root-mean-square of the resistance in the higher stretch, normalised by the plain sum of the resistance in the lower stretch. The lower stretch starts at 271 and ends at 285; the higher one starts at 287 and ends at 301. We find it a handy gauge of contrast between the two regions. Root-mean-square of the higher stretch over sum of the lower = 0.14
